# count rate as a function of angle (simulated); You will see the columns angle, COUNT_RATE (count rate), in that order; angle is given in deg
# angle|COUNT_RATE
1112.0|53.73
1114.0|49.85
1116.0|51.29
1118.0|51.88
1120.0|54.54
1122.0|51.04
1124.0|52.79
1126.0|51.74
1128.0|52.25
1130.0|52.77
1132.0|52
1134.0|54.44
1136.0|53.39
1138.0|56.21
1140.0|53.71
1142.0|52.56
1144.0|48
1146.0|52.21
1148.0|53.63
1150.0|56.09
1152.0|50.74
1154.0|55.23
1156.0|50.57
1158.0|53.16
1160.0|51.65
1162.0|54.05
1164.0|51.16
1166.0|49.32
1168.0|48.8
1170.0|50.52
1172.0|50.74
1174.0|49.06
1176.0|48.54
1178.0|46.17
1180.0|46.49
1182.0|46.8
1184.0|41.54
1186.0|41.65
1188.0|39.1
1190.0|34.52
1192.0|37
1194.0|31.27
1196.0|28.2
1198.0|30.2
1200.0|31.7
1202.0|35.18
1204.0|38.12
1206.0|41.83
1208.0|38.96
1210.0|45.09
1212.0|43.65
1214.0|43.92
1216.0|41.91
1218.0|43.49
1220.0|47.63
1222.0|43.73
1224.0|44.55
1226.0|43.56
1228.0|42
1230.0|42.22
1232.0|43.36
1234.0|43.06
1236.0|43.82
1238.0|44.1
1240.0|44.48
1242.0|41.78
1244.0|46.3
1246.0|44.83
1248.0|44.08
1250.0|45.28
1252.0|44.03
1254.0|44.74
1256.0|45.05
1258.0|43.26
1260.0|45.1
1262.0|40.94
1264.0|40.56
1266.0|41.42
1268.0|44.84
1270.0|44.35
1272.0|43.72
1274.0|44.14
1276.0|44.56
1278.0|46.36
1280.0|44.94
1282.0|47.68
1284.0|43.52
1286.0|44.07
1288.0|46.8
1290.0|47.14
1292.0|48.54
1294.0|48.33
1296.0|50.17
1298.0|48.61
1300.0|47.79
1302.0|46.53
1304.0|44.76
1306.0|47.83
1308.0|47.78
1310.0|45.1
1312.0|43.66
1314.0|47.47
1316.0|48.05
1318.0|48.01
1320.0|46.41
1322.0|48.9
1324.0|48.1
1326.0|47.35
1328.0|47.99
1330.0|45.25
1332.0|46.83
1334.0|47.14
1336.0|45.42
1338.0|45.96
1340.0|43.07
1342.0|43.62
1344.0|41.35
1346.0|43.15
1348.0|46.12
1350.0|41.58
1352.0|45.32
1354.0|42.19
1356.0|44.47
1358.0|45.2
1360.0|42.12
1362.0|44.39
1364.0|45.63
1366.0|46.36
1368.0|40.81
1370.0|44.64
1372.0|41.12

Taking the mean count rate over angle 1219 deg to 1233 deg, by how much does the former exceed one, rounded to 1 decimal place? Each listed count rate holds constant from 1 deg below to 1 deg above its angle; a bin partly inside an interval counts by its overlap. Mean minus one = 42.9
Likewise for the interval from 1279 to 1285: 44.4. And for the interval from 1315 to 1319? 47.0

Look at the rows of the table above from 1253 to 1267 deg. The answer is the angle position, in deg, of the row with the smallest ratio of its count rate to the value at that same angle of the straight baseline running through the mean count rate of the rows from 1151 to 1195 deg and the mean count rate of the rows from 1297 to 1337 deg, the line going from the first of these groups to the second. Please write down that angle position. 1264.0 deg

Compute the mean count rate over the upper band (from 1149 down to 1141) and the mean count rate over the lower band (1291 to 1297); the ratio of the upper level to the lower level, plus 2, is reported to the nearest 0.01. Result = 3.05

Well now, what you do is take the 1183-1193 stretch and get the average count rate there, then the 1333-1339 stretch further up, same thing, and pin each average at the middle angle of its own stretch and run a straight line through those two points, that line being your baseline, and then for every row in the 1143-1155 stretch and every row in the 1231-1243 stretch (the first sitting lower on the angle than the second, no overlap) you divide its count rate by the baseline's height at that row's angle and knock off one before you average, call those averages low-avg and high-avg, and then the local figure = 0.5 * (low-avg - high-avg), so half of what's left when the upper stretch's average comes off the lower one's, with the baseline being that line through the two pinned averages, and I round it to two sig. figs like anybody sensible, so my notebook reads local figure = 0.19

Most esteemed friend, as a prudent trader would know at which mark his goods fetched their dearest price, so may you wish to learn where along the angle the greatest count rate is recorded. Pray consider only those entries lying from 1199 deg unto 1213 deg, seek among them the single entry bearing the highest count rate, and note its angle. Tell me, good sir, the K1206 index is 1210.0 deg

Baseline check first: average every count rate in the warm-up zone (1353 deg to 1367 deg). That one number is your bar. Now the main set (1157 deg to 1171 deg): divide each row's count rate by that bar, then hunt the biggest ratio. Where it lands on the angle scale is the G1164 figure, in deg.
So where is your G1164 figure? 1162.0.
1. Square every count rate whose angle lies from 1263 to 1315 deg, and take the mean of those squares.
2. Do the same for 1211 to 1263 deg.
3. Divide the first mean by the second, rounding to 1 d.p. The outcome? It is 1.1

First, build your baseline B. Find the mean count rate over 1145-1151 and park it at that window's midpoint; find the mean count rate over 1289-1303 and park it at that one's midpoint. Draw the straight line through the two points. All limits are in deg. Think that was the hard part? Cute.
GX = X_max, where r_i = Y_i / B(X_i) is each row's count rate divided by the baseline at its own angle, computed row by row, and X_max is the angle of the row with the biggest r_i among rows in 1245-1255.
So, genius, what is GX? 1250.0 deg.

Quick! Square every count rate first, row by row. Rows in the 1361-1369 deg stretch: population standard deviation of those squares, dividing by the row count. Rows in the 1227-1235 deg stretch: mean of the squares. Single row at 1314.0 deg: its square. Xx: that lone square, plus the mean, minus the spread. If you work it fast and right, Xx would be 3888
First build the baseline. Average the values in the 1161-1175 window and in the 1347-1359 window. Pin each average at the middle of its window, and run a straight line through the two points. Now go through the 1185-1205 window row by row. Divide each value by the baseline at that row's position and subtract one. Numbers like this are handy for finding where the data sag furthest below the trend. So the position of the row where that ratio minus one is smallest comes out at 1196.0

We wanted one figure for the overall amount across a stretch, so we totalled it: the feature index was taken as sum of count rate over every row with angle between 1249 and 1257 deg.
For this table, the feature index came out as 179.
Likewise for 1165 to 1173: 199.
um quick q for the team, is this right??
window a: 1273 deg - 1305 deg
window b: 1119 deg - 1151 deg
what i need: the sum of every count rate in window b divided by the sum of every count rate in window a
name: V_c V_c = 1.14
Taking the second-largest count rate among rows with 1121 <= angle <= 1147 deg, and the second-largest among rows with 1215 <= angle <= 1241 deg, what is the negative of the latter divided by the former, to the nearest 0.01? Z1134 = -0.82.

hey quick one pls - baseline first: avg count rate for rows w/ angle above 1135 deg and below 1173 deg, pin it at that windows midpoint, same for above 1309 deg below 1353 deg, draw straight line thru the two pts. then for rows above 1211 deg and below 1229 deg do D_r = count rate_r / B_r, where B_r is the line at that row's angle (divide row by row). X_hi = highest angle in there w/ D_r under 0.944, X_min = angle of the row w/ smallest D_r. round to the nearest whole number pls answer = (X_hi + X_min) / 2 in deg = 1222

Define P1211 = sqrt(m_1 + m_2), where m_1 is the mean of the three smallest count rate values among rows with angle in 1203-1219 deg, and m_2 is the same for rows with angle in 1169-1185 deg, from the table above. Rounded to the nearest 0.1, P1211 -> 9.2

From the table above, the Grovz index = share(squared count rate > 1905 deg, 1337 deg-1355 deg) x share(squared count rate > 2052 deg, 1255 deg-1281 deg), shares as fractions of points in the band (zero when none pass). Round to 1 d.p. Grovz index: 0.0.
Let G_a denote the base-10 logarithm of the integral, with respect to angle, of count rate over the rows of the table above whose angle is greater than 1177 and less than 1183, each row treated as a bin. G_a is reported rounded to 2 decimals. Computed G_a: 2.45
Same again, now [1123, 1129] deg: 2.50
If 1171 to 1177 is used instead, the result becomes 2.47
